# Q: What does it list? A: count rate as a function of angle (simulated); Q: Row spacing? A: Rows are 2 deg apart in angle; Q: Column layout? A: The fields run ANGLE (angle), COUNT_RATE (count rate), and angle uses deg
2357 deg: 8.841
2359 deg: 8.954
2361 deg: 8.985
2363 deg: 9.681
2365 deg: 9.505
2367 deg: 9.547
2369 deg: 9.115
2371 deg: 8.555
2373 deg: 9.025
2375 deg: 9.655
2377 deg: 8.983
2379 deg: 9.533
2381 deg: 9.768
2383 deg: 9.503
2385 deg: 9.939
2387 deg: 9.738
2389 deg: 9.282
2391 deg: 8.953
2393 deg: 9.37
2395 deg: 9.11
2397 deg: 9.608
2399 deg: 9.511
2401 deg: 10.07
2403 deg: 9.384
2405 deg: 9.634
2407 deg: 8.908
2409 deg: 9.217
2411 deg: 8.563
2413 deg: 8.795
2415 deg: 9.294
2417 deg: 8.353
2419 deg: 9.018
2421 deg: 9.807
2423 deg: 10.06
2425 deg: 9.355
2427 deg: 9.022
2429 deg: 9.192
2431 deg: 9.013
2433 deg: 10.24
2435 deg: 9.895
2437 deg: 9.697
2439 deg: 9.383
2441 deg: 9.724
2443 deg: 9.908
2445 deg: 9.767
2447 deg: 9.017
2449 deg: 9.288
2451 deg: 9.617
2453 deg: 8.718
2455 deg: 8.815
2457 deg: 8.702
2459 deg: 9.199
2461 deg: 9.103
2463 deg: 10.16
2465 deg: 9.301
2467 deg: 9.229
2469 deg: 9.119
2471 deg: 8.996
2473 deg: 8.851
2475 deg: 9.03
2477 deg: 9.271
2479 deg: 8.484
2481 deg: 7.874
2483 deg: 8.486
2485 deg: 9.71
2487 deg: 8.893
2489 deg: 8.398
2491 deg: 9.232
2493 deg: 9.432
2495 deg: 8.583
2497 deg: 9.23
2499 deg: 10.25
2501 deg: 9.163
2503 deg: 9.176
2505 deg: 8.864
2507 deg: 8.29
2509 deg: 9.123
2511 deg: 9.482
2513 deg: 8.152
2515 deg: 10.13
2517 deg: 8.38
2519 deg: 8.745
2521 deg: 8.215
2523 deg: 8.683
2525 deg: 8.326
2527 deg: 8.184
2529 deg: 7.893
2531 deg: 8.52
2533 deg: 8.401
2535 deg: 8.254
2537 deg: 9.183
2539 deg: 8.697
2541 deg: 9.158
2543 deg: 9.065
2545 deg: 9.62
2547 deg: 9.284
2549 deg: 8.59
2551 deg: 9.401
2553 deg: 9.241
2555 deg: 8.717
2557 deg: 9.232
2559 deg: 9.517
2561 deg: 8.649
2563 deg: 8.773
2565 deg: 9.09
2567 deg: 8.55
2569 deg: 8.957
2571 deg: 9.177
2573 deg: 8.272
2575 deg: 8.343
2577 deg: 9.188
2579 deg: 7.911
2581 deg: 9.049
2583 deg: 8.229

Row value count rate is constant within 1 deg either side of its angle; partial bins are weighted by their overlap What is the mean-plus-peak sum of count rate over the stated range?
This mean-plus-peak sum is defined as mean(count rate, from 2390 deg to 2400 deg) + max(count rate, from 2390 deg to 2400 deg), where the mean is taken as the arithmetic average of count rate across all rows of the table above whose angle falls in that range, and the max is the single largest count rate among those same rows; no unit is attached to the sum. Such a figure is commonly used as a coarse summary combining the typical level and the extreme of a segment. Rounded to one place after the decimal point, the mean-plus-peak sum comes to 18.9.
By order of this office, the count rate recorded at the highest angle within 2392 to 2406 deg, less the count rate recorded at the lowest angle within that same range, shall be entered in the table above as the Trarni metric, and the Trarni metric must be 0.26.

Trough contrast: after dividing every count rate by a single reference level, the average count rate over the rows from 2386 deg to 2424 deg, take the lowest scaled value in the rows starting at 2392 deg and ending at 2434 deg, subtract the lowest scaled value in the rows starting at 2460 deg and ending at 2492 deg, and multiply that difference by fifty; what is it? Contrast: 3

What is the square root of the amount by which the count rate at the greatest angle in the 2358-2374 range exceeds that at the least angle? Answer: 0.27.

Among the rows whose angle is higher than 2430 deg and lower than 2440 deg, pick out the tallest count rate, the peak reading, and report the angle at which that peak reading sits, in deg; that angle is 2433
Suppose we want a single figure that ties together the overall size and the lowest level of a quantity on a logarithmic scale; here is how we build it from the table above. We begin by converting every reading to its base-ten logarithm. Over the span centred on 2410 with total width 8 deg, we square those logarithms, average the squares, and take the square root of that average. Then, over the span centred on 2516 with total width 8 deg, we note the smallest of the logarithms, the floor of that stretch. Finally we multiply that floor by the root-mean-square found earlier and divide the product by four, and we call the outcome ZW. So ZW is 0.216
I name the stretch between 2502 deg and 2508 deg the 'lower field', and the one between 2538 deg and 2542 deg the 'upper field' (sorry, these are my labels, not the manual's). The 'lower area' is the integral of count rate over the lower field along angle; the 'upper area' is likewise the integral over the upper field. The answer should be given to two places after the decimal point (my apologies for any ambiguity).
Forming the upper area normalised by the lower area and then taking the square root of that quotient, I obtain 0.82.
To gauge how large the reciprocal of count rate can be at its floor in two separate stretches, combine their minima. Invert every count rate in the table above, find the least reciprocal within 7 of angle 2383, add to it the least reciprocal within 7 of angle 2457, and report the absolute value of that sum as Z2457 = 0.199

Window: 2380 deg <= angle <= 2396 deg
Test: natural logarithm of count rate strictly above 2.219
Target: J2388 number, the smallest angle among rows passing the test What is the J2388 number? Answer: 2381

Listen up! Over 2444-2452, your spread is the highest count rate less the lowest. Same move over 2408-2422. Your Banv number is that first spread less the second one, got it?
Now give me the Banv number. -0.7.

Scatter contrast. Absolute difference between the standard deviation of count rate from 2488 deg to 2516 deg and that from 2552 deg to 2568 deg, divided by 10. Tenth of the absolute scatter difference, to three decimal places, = 0.028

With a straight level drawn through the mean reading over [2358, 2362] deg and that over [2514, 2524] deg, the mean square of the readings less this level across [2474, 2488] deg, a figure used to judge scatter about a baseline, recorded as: 0.311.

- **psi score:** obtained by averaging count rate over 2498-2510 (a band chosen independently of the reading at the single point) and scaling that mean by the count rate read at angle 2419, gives 82.5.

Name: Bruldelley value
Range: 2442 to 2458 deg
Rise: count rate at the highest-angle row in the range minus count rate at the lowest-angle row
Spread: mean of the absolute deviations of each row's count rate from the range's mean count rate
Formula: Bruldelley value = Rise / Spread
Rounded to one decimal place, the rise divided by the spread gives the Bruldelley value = -2.9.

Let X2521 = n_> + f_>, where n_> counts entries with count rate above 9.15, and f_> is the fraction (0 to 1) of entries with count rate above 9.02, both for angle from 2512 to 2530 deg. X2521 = 1.1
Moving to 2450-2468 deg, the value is 5.7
